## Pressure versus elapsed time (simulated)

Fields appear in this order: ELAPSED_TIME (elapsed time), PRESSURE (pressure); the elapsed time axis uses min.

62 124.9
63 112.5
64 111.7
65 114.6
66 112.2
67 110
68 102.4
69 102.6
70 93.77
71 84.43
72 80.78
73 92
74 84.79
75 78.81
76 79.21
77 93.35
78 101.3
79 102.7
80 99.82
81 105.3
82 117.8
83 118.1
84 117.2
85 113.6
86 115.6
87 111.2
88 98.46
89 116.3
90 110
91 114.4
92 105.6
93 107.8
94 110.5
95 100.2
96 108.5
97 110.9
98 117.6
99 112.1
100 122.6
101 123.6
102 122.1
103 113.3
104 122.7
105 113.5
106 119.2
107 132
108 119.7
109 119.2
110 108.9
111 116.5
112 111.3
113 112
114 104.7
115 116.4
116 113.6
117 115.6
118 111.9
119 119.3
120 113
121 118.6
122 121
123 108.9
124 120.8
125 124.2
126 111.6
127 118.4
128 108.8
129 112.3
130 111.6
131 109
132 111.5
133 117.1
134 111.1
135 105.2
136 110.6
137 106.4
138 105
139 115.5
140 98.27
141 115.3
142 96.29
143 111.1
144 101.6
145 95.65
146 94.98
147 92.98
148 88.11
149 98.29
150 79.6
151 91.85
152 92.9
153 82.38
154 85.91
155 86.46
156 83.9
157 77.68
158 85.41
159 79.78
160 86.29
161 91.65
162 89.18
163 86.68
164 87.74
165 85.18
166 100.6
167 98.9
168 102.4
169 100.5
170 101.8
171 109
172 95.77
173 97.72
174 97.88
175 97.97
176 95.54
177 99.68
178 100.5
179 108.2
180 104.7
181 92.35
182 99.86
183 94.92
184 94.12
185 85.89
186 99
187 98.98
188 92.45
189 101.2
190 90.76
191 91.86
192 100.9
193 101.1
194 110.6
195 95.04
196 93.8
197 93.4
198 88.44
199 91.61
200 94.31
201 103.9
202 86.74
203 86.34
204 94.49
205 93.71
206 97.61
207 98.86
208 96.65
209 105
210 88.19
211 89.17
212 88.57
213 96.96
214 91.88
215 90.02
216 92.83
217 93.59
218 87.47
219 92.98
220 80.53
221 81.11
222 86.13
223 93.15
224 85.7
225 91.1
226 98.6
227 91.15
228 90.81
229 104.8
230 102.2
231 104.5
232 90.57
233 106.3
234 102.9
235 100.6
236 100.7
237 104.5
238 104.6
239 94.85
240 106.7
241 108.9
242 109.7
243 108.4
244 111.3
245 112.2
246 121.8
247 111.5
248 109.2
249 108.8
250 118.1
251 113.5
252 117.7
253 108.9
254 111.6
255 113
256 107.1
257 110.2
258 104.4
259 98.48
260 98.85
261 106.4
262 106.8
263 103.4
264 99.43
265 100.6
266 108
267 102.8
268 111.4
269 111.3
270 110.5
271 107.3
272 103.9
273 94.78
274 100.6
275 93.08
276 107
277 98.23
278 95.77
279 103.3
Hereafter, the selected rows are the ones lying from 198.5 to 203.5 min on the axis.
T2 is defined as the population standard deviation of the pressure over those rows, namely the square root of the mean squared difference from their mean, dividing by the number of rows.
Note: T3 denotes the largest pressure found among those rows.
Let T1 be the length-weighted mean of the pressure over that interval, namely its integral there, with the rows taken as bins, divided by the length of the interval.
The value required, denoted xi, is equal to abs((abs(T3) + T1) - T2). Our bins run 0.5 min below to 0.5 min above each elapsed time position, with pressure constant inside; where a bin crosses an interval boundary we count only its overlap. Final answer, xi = 190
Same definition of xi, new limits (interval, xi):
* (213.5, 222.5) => 177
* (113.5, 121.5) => 229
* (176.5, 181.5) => 204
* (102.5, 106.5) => 236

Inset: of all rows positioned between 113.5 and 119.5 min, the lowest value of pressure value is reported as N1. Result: 104.7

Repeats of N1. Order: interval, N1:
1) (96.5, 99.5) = 110.9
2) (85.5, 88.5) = 98.46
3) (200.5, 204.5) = 86.34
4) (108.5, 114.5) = 104.7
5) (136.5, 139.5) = 105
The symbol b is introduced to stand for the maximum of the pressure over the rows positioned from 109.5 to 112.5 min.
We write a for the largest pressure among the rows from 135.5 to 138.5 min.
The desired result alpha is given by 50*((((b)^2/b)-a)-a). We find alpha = -5235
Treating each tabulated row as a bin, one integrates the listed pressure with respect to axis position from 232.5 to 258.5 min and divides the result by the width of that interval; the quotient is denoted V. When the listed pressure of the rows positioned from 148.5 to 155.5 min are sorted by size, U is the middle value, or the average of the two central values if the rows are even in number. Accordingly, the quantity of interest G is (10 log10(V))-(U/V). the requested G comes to 19.6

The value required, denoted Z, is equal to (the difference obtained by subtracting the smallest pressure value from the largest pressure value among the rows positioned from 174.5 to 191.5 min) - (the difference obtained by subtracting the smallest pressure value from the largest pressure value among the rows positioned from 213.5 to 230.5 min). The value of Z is -2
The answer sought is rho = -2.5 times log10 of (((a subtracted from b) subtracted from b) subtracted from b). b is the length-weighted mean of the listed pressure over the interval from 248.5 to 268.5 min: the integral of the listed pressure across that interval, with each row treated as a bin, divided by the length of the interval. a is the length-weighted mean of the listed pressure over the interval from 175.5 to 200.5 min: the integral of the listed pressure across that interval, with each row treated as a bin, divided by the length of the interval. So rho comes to -2.6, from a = 97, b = 107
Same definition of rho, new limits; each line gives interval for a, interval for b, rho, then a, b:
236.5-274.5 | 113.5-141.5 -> -1.8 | 107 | 113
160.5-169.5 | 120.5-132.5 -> -3.3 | 94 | 115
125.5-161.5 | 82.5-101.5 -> -2.8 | 99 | 112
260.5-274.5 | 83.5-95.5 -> -1.8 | 105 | 110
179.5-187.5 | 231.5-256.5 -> -2.7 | 96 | 108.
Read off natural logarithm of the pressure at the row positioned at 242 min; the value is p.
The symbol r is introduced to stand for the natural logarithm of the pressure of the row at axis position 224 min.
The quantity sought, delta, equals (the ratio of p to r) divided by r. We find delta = 0.237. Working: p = 4.70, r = 4.45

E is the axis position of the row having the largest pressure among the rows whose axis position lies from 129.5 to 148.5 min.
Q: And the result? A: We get 133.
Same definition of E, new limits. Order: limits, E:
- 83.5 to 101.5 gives 101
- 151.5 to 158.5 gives 152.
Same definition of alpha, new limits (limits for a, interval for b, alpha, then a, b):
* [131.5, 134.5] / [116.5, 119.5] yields -5745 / 117.1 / 119.3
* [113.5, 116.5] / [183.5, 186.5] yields -6690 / 116.4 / 99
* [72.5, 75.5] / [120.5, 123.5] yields -3150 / 92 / 121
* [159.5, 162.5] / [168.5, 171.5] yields -3715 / 91.65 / 109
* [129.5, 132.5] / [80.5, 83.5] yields -5255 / 111.6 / 118.1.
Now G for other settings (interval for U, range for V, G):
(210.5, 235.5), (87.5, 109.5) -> 19.8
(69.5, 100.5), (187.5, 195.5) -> 18.8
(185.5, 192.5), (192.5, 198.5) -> 18.9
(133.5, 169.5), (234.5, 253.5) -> 19.5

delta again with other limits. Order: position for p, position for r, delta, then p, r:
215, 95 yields 0.212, 4.50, 4.61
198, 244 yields 0.202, 4.48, 4.71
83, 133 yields 0.210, 4.77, 4.76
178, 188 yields 0.225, 4.61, 4.53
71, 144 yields 0.208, 4.44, 4.62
